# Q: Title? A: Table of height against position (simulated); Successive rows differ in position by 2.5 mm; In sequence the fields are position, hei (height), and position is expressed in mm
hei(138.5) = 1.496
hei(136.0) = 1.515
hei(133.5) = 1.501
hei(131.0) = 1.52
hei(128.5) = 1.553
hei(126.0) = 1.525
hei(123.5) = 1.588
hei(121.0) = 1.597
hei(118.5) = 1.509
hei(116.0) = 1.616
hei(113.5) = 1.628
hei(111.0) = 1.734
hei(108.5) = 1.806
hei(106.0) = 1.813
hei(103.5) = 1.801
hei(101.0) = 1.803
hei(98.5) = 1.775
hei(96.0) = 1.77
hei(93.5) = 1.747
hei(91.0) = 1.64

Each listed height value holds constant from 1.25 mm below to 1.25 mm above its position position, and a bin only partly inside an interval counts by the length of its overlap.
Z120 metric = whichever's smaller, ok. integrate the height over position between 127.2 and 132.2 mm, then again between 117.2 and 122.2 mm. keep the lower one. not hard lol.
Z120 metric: 7.68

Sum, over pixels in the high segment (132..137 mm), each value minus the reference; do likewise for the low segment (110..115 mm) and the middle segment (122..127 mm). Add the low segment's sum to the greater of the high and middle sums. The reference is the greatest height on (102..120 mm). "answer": -0.78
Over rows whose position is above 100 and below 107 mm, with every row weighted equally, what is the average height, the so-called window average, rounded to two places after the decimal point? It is 1.81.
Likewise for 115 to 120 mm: 1.56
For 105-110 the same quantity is 1.81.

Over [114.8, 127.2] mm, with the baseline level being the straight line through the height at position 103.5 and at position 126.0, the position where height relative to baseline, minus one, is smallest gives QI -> 118.5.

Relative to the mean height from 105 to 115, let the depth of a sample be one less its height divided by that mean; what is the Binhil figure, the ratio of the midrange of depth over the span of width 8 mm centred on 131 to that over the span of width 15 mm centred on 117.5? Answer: 2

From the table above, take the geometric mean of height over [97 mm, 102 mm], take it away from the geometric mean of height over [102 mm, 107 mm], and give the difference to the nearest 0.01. 0.02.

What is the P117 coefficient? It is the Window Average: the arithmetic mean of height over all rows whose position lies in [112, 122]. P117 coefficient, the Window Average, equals 1.59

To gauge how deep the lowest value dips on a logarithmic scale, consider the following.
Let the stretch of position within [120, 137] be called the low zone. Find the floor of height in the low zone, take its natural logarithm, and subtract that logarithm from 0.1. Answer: -0.306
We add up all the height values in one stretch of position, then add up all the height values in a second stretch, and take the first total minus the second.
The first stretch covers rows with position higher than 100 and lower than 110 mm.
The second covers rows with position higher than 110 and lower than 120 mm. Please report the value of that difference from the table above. 0.74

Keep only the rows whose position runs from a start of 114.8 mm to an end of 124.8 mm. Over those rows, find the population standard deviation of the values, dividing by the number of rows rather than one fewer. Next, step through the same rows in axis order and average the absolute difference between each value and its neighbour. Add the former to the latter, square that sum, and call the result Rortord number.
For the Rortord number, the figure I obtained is 0.0118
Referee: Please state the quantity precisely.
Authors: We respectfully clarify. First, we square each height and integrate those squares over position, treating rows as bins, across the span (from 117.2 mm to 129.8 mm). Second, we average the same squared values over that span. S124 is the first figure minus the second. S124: 28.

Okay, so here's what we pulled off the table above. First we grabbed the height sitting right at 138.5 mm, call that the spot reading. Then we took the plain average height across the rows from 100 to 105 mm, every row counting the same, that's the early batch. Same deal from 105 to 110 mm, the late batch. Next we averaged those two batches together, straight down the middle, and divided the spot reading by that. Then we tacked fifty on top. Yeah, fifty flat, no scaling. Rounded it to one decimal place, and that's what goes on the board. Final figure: 50.8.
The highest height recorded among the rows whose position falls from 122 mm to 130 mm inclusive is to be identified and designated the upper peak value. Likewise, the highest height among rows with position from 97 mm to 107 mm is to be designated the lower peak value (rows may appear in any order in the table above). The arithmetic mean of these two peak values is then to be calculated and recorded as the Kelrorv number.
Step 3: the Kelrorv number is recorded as 1.70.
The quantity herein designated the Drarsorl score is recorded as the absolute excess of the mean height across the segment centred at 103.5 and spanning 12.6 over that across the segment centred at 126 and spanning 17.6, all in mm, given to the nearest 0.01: 0.26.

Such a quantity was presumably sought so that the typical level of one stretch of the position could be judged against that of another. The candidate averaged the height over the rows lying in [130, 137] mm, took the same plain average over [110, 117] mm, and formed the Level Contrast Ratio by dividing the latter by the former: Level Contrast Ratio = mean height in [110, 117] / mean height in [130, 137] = 1.10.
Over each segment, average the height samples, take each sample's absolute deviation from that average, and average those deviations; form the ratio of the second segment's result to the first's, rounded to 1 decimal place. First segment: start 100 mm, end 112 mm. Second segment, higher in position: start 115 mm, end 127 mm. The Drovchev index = 1.7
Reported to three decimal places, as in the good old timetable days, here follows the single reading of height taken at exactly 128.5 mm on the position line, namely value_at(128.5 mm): 1.553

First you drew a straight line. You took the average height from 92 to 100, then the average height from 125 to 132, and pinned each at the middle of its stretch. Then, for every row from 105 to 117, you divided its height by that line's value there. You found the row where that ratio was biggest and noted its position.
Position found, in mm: 108.5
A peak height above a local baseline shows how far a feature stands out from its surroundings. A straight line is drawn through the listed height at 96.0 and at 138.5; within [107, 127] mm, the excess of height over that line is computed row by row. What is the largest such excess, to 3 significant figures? 0.117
